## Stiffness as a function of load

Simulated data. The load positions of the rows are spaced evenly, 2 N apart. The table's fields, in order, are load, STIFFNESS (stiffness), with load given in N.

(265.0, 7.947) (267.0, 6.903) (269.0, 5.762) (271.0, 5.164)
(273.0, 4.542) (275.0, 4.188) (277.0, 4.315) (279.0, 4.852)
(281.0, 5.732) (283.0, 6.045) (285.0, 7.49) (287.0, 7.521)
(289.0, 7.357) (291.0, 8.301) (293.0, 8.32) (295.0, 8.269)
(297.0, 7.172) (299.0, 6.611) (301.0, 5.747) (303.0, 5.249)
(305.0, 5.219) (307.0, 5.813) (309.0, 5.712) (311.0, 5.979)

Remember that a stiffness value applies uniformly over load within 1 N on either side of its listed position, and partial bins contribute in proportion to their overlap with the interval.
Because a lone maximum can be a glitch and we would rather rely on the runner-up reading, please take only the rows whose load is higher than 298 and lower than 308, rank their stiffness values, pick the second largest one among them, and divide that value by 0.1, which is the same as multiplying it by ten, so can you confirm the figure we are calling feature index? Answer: 58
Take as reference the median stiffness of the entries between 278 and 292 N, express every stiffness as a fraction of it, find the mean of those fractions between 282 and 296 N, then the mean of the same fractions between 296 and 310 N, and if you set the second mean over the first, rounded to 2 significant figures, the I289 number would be 0.78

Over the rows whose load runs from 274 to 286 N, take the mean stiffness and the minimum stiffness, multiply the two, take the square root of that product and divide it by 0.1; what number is 48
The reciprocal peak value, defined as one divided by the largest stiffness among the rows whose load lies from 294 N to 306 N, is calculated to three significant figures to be 0.121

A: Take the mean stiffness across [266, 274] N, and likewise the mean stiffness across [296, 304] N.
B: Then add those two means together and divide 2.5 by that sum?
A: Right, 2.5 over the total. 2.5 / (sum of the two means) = 0.212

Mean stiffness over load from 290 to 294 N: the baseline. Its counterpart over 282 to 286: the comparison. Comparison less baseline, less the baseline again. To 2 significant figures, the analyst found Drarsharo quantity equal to -9.9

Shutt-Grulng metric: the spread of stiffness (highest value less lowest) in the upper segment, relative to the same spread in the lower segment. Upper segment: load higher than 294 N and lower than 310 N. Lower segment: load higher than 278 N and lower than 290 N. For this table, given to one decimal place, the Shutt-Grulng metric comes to 1.1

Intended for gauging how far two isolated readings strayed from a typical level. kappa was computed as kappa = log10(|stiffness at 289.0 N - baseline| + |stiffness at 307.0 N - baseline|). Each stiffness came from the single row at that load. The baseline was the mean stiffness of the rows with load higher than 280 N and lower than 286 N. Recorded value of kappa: 0.2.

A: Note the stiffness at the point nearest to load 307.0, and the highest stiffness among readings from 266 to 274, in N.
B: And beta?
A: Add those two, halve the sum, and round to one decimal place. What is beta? 6.4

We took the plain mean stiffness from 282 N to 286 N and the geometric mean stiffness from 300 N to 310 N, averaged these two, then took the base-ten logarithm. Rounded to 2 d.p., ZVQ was 0.79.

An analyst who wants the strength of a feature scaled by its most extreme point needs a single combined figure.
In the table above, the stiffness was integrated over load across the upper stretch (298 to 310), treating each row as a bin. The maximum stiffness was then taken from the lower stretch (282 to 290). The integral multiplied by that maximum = 517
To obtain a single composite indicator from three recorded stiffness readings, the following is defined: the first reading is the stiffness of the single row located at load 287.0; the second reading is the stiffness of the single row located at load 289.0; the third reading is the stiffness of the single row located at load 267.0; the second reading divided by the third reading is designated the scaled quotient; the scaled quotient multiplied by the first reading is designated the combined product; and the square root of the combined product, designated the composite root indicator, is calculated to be 2.8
